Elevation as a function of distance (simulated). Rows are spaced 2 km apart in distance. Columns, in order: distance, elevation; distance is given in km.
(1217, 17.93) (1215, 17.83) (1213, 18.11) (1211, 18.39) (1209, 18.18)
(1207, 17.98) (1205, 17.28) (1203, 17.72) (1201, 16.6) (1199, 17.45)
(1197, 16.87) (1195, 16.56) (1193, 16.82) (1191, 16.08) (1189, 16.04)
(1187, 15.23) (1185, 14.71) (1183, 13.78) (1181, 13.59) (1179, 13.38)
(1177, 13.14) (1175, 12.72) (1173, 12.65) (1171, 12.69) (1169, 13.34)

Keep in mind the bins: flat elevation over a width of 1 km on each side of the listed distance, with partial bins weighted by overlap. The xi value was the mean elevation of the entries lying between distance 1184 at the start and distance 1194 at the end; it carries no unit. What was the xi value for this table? 15.8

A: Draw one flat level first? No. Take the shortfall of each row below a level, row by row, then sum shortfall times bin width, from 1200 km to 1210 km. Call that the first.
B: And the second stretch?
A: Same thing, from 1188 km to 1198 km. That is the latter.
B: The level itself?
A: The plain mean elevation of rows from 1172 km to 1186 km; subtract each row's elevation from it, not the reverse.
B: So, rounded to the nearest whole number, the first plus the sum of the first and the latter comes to -113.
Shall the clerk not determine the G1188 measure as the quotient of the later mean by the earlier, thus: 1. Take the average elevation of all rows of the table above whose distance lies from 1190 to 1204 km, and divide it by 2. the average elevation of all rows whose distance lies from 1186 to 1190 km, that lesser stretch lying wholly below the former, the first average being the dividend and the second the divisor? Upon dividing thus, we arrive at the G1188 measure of 1.08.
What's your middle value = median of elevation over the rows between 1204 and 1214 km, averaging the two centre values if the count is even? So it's 18.1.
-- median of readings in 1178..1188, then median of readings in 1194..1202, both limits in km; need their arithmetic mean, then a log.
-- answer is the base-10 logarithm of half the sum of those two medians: 1.18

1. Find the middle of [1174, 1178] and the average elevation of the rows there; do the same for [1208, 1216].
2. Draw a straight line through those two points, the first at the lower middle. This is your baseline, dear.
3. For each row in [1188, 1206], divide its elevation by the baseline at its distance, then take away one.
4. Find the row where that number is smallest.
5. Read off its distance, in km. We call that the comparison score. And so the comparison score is 1201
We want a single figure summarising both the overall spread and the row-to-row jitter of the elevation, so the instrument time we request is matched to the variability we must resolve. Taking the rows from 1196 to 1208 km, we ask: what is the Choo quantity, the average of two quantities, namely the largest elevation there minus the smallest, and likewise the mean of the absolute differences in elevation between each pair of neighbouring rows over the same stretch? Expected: 1.06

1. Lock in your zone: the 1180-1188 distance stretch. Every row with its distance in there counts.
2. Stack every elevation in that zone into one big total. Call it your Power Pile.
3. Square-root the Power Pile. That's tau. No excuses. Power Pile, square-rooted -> 7.6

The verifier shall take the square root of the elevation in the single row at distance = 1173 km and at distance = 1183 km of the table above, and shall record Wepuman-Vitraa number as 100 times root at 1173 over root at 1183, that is 96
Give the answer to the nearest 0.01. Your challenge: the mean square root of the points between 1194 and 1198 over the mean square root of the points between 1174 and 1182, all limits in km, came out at 1.13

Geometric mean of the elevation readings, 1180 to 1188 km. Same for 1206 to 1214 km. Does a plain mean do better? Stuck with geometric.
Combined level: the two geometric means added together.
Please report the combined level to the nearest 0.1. 32.5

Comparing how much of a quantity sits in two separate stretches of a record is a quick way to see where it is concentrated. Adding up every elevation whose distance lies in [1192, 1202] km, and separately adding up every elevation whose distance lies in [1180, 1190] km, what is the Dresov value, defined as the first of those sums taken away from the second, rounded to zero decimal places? -11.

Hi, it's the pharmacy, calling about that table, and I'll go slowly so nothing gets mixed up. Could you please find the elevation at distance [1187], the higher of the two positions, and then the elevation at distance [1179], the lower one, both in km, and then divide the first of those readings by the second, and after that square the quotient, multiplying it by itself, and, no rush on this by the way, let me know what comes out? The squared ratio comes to 1.30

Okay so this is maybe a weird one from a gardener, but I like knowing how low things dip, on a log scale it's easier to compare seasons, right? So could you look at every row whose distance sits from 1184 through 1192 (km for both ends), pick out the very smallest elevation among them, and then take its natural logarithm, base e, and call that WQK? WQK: 2.69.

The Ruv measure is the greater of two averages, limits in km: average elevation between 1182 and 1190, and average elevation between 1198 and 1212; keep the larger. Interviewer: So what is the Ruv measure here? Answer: 17.7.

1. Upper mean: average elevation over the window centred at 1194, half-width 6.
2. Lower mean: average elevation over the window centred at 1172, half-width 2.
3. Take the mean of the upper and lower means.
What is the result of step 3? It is 14.7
